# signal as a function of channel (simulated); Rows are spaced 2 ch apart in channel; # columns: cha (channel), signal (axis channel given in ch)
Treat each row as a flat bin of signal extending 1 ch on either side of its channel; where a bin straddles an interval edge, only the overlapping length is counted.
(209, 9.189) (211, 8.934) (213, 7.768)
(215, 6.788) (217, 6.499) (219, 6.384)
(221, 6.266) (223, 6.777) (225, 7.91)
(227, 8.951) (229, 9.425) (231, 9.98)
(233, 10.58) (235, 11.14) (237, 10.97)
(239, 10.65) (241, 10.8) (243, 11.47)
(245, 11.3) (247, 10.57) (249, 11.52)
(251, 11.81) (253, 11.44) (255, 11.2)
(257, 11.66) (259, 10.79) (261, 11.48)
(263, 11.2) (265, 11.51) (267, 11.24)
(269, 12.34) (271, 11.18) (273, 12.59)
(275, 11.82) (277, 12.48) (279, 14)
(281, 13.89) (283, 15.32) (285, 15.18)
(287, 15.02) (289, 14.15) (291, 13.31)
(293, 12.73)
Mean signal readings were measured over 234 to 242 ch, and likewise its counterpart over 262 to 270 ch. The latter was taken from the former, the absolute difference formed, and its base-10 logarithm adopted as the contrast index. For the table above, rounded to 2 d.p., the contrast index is -0.17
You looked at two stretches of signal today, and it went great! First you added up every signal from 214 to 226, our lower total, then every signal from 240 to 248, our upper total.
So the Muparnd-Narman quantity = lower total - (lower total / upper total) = 40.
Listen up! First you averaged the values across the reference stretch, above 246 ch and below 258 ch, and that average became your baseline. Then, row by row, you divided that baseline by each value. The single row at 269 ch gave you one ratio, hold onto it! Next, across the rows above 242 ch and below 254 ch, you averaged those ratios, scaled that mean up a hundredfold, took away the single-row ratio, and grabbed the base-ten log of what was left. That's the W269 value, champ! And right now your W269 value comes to 2.00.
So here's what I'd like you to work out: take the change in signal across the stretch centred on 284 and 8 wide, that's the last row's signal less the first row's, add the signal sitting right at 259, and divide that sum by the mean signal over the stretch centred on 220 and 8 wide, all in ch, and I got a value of 1.8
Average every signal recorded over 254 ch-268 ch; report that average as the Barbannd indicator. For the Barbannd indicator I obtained 11.3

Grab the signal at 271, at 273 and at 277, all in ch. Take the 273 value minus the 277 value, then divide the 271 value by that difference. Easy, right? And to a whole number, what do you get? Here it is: 102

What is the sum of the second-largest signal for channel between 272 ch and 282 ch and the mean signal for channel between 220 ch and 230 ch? 22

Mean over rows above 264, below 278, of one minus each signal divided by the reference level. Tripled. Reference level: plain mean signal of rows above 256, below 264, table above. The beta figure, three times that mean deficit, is -0.16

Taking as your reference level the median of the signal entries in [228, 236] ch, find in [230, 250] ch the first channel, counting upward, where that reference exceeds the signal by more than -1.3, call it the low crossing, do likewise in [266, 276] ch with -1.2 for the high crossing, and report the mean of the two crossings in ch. 249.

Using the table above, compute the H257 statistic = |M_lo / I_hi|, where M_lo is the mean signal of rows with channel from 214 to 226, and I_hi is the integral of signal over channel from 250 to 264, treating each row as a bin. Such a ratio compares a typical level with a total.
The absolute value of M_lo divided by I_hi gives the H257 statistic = 0.043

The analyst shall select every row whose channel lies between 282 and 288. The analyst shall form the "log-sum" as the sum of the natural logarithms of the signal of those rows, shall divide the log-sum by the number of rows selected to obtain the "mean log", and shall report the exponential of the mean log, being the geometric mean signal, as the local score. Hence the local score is 15.2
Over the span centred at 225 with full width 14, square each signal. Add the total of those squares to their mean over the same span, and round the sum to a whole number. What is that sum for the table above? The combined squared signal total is 522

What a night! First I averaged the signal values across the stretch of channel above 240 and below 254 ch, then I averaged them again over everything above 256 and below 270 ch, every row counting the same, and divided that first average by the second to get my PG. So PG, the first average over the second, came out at 0.98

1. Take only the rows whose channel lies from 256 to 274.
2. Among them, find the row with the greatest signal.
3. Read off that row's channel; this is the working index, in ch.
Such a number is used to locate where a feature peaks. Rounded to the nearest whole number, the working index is 273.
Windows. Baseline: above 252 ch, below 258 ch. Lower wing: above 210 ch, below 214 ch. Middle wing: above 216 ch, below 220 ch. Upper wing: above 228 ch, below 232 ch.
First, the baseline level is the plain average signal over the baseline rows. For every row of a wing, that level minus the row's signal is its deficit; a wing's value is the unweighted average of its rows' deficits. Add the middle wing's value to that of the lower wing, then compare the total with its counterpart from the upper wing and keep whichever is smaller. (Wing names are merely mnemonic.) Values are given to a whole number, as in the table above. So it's 2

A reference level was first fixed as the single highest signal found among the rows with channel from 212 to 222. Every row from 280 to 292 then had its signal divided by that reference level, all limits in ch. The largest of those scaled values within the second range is 1.97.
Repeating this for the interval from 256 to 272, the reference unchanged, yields 1.59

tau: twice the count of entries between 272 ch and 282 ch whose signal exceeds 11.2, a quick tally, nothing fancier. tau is 10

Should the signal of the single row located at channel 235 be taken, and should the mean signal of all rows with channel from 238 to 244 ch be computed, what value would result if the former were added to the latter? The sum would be 22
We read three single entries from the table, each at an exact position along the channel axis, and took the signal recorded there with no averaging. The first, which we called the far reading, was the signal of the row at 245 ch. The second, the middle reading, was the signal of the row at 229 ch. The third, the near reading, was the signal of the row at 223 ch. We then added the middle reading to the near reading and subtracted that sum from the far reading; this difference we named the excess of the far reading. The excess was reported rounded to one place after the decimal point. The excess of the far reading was -4.9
